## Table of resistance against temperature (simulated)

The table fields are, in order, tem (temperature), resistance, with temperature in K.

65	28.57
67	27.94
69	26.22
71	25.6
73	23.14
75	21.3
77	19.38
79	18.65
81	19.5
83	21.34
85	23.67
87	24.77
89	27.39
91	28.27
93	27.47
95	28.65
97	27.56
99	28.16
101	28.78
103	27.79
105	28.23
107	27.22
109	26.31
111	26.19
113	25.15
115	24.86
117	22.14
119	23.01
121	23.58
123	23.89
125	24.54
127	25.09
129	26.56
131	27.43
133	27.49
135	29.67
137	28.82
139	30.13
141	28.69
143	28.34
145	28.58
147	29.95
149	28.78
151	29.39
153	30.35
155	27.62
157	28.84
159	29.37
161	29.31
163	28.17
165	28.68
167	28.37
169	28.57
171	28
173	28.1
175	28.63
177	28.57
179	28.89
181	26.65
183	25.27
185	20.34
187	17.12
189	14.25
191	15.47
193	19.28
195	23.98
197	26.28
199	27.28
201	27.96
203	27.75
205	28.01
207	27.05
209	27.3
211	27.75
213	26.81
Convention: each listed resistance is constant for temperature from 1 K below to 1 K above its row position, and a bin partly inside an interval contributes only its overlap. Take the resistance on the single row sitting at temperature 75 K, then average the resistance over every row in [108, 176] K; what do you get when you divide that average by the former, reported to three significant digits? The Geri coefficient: 1.29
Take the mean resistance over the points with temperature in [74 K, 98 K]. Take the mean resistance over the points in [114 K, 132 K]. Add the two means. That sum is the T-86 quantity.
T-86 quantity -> 49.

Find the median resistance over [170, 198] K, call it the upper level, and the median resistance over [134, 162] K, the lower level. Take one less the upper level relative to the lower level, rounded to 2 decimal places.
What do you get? 0.11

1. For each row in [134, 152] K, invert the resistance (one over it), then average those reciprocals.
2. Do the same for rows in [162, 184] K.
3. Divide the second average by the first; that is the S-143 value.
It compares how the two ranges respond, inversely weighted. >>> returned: 1.04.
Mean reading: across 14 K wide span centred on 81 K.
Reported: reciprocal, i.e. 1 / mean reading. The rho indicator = 0.0471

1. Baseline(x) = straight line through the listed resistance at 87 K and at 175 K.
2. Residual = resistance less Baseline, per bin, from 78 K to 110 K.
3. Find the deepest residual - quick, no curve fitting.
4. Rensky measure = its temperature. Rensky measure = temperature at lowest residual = 79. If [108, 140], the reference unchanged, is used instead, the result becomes 117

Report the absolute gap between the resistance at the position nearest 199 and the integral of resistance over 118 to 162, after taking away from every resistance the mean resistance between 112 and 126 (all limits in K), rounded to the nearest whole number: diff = 165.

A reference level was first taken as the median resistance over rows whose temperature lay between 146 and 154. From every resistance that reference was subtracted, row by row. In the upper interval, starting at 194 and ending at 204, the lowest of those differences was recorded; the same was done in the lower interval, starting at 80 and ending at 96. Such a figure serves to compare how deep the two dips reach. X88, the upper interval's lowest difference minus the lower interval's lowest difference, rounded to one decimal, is 4.5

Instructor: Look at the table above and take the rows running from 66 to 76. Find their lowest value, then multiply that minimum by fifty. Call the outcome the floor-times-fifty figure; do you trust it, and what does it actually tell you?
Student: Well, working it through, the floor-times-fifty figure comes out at 1065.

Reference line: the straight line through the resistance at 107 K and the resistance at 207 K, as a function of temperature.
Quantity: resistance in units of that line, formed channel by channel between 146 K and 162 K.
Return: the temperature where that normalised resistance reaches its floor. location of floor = 155 K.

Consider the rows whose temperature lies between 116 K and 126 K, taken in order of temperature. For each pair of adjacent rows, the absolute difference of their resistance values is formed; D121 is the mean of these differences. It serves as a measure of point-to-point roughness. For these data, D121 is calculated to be 0.60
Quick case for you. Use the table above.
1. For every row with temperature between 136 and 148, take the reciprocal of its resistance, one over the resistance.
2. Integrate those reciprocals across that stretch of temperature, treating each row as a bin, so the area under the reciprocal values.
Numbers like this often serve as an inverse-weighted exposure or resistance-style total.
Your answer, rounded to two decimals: 0.41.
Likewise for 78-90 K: 0.54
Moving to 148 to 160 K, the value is 0.41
